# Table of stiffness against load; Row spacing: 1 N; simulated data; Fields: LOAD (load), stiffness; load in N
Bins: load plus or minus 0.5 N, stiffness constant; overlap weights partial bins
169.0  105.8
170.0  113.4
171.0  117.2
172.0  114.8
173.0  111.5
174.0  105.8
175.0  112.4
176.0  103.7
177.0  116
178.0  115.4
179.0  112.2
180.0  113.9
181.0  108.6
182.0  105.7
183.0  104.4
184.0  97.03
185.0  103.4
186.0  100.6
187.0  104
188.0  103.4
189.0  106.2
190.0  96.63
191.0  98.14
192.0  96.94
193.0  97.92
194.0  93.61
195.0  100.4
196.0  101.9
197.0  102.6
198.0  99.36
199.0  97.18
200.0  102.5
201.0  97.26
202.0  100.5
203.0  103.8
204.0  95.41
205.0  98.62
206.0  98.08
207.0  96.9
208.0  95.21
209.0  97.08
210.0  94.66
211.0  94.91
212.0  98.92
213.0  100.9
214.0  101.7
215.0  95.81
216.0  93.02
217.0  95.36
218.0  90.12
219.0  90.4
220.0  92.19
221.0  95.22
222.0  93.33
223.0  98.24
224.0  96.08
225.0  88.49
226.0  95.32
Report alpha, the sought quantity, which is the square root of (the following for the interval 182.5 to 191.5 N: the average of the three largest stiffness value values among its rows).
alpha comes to 10.2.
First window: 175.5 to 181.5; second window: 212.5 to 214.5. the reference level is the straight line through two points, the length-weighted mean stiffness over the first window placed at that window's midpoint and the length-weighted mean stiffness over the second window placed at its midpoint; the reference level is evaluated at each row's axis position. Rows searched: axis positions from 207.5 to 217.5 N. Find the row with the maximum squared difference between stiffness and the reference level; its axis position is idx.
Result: 208.0 N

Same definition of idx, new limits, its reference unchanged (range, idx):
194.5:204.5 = 204.0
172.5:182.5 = 176.0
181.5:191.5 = 184.0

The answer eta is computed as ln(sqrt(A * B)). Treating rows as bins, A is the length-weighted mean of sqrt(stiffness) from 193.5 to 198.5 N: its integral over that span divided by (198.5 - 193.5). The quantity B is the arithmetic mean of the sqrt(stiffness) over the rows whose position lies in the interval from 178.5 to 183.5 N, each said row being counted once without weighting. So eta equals 2.323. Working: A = 9.98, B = 10.4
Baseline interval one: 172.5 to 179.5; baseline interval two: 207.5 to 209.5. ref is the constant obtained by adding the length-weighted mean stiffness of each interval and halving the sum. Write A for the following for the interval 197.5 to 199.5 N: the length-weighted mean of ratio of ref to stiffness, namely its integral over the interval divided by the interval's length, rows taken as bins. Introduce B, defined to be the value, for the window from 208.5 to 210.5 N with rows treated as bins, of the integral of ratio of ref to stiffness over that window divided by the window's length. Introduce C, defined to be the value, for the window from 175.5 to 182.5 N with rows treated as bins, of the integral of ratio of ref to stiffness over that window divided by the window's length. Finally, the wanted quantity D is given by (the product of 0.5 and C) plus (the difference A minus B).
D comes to 0.44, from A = 1.05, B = 1.08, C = 0.94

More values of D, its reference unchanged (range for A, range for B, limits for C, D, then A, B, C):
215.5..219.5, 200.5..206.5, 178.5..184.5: 0.56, 1.12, 1.05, 0.97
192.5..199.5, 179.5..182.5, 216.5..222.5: 0.66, 1.05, 0.95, 1.12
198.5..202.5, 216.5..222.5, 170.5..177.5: 0.39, 1.04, 1.12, 0.93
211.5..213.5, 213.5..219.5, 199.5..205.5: 0.46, 1.04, 1.10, 1.04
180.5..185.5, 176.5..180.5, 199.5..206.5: 0.61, 1.00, 0.91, 1.04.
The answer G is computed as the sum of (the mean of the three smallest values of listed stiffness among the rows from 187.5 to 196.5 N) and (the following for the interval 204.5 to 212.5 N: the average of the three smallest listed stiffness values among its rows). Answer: 190.7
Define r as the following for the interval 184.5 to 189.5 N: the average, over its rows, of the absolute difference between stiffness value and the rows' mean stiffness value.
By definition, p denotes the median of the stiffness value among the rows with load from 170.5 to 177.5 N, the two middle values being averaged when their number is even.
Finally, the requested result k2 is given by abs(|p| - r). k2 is 111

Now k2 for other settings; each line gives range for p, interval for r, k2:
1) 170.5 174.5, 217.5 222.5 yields 112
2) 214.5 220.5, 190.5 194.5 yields 91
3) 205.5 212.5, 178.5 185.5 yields 93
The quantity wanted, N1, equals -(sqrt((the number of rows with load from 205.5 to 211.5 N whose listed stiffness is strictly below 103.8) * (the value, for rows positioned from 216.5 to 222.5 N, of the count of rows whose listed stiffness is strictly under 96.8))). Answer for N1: -6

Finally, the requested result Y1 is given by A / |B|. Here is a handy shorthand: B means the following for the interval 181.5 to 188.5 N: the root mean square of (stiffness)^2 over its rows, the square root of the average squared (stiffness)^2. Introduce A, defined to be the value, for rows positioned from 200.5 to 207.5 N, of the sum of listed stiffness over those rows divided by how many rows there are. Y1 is 0.0093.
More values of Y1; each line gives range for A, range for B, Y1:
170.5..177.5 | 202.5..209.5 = 0.0116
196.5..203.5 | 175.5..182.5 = 0.0081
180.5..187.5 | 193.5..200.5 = 0.0104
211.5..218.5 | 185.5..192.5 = 0.0095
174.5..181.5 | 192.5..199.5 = 0.0114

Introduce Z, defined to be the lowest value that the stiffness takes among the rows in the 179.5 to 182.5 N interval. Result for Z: 105.7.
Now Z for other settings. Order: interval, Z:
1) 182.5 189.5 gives 97.03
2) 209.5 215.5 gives 94.66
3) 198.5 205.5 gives 95.41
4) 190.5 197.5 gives 93.61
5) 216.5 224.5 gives 90.12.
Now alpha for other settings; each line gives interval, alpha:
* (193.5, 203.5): 10.1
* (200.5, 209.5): 10.0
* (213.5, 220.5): 9.9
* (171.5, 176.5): 10.6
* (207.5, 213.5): 9.9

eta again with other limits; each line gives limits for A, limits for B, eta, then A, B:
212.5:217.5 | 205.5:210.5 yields 2.287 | 9.87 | 9.8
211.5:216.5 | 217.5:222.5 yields 2.277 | 9.90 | 9.6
